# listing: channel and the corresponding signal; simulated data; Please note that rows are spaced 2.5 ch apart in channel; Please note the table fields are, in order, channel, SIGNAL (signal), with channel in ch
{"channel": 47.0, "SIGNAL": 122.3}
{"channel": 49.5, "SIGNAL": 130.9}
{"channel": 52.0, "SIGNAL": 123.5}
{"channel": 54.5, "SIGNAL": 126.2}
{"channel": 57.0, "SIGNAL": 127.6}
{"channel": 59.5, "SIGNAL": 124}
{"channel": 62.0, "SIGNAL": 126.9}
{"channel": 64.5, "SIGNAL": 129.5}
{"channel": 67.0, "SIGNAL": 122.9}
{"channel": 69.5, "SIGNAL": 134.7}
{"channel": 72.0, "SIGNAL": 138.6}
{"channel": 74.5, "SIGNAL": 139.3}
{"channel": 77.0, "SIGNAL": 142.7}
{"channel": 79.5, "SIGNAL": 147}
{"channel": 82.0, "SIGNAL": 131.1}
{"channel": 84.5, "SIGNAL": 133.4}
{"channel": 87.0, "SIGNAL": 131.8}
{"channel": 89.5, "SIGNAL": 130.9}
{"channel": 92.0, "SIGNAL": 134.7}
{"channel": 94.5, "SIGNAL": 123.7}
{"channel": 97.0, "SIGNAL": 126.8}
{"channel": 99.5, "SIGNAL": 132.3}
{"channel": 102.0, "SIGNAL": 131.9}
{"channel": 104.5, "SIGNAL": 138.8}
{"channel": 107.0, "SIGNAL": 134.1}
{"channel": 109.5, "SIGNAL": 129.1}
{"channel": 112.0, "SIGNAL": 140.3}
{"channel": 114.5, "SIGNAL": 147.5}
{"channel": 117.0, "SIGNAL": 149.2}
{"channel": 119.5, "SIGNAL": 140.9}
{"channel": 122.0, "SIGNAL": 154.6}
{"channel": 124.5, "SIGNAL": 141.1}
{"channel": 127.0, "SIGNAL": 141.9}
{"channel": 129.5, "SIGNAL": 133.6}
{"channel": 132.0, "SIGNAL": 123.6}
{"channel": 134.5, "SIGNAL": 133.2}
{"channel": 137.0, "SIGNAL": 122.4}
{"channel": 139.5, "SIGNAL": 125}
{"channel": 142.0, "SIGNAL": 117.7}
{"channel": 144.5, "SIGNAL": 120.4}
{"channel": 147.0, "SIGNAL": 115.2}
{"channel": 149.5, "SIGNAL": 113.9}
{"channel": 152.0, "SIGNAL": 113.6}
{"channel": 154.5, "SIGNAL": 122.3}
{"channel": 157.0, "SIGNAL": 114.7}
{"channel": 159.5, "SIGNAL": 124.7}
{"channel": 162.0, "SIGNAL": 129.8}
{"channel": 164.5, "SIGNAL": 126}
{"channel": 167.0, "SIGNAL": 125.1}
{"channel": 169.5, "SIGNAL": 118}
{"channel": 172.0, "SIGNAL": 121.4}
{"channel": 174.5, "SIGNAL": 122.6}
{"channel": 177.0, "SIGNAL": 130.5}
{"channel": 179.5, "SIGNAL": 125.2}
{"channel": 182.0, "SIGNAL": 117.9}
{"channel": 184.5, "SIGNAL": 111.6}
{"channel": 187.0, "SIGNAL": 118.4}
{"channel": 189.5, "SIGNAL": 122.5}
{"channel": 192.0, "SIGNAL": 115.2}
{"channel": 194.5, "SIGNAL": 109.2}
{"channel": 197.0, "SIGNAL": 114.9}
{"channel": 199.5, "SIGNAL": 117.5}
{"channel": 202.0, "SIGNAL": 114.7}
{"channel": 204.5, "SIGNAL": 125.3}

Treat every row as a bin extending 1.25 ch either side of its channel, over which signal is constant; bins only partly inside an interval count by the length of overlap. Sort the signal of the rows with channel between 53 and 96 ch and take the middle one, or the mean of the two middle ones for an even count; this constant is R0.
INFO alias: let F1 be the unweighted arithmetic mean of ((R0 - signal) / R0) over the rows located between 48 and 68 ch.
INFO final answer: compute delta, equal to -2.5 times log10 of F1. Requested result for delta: 3.6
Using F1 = 0.04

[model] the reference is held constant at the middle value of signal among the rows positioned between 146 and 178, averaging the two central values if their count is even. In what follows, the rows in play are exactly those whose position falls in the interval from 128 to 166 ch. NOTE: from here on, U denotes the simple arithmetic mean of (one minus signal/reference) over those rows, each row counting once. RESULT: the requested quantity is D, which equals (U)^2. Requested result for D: 0.000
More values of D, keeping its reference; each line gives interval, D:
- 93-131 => 0.016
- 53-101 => 0.006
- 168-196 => 0.001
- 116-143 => 0.011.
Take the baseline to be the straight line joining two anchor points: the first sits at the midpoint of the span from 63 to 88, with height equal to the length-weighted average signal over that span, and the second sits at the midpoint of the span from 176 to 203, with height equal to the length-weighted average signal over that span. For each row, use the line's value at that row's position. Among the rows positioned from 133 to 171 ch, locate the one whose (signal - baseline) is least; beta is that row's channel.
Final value 149.5 ch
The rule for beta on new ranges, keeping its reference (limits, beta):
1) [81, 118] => 94.5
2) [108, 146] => 142.0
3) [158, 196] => 194.5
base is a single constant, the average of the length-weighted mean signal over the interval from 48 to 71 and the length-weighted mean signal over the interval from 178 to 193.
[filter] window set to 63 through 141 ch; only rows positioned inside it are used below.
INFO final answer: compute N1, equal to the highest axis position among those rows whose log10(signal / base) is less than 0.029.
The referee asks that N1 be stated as 139.5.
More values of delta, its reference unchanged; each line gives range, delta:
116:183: 3.7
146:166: 2.7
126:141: 5.1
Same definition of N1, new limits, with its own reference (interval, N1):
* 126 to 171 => 169.5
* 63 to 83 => 82.0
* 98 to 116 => 109.5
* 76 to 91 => 89.5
